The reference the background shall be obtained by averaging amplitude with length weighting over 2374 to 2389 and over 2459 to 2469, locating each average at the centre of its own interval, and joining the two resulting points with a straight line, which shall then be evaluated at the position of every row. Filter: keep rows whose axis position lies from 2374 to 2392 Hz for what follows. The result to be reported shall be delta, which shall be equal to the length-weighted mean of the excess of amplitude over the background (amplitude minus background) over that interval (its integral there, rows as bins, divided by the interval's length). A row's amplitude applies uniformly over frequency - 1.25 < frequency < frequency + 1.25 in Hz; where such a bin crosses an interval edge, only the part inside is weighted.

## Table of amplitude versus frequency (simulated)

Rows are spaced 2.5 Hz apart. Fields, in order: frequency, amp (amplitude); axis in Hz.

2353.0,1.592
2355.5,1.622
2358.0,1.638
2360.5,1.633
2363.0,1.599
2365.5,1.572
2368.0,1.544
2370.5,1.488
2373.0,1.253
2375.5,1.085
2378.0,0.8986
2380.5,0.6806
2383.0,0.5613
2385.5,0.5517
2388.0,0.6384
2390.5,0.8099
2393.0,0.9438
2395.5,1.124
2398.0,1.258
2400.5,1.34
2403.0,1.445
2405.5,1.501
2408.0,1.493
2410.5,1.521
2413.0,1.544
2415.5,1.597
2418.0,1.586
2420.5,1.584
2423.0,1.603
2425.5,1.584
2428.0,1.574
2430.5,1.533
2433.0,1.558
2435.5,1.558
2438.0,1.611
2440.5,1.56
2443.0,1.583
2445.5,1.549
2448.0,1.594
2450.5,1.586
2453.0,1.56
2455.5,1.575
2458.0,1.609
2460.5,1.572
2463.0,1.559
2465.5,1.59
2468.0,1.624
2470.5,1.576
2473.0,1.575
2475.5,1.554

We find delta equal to -0.01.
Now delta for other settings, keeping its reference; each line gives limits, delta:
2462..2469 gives -0.01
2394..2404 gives 0.35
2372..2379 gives 0.39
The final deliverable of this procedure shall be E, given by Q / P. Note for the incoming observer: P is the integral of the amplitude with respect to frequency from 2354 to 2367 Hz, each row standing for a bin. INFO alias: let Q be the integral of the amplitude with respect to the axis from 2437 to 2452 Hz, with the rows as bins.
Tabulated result 1.1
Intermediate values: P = 21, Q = 24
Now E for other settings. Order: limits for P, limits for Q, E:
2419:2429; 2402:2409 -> 0.7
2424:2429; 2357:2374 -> 3.3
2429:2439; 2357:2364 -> 0.7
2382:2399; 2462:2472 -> 1.1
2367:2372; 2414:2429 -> 3.2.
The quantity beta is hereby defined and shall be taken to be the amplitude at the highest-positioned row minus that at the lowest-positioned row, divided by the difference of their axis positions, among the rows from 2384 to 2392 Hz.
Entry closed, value 0.05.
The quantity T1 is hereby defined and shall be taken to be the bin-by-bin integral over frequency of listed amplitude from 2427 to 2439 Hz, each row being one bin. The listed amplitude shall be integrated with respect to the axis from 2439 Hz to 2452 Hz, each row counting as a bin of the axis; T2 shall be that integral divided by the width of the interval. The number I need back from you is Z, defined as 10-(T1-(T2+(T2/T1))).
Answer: -7.1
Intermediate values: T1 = 18.8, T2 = 1.57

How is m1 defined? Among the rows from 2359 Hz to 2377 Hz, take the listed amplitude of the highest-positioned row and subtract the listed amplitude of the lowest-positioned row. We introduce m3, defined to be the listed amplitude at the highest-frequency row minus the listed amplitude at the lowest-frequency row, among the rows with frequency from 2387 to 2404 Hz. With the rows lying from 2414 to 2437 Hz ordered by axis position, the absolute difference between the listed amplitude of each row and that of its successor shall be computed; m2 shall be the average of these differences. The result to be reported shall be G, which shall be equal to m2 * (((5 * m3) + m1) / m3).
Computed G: 0.07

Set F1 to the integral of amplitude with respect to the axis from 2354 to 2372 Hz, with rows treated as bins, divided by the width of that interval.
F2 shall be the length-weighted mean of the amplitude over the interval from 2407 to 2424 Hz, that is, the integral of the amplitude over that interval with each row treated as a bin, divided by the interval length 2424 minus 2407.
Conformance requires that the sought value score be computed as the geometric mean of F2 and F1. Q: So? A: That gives 1.57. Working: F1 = 1.6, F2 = 1.56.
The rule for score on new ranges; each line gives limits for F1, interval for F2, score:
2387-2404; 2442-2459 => 1.31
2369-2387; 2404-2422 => 1.20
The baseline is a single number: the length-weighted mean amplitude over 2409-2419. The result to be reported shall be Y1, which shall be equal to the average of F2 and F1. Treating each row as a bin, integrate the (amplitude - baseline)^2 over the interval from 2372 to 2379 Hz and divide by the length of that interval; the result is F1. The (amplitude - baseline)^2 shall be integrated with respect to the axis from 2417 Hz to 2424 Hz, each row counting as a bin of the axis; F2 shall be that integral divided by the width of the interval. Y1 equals 0.13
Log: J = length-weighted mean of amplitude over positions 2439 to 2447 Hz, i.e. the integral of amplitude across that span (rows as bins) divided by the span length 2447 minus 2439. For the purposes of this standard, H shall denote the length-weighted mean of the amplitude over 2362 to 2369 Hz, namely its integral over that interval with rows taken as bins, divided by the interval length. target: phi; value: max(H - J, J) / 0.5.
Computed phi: 3.13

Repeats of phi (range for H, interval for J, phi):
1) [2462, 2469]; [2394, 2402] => 2.48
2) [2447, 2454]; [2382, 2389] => 2.00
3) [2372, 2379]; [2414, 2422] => 3.18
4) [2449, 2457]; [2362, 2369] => 3.14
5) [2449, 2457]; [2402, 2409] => 2.96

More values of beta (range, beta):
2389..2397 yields 0.06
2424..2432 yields -0.01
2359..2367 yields -0.01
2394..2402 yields 0.04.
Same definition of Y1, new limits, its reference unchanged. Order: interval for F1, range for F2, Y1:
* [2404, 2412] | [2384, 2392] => 0.40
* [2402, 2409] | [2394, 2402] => 0.06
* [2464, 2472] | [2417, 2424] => 0.00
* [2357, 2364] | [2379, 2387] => 0.46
